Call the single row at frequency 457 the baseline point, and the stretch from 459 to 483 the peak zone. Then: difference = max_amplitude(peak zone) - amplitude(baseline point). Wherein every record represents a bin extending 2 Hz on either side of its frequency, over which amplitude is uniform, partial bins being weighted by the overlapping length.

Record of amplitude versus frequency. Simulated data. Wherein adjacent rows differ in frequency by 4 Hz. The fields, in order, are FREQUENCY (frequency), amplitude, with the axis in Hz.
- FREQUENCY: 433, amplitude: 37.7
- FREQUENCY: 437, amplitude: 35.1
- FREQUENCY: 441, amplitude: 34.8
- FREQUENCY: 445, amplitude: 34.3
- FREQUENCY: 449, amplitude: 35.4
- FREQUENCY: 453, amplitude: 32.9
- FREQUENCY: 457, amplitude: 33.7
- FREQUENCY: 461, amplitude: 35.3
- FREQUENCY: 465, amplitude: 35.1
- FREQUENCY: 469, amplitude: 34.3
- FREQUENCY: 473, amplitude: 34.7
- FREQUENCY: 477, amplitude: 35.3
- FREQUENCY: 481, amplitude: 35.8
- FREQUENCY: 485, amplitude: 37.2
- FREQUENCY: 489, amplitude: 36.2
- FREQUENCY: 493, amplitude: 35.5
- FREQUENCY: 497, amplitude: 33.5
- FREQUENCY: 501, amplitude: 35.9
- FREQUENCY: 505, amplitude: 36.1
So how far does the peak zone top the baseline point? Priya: 2.1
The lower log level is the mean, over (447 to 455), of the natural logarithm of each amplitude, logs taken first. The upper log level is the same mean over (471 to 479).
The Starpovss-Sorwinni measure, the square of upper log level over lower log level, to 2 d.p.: 1.01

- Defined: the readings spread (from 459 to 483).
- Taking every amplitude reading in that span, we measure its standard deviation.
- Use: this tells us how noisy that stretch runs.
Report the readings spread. 0.5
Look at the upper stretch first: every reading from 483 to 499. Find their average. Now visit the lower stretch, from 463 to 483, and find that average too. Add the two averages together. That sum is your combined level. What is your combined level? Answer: 70.6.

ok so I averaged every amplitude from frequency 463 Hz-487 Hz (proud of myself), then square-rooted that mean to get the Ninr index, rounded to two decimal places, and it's 5.95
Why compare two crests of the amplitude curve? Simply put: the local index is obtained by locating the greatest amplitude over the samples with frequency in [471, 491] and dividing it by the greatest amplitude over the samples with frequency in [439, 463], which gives 1.051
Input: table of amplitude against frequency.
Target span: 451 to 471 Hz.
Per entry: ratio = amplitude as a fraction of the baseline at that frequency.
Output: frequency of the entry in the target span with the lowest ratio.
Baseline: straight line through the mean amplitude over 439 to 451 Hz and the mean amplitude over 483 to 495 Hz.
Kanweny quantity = 453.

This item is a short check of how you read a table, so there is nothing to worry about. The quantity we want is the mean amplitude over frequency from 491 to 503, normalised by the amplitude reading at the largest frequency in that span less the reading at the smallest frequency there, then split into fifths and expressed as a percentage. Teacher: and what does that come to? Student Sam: 1748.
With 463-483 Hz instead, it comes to 1001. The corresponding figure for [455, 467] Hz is 496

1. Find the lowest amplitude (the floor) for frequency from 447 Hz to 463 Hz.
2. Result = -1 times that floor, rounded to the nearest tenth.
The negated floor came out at -32.9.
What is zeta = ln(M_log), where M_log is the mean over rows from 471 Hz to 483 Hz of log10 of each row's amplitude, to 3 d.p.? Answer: 0.437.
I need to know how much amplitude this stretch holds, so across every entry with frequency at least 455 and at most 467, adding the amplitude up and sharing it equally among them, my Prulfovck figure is 34.7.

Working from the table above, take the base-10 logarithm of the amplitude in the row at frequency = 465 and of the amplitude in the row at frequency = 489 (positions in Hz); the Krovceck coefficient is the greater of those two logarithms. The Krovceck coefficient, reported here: 1.56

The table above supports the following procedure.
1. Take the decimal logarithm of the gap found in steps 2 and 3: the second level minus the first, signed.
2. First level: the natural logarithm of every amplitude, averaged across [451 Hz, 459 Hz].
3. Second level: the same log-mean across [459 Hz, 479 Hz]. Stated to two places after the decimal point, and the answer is -1.32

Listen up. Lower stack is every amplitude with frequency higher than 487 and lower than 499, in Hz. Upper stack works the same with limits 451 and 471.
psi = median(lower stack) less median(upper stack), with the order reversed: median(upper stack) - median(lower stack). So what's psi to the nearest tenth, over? -1.2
